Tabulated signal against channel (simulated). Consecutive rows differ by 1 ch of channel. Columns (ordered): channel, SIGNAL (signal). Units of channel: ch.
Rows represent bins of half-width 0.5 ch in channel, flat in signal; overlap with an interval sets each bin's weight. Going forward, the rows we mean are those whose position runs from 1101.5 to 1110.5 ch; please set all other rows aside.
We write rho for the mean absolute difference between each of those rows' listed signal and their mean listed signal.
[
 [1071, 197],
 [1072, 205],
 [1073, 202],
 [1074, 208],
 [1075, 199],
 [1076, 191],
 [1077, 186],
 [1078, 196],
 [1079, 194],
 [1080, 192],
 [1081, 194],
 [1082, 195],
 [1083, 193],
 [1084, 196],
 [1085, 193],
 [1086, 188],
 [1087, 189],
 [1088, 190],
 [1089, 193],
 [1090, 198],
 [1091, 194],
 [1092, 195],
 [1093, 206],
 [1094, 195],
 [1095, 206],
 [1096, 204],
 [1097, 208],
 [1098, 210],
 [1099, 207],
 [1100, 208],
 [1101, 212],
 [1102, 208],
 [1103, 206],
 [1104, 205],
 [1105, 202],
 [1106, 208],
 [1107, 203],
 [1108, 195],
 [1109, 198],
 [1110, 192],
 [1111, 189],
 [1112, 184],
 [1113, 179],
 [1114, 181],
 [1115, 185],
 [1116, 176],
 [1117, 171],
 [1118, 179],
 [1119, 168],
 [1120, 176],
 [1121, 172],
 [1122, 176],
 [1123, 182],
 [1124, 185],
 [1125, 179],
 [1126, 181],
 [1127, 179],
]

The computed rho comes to 5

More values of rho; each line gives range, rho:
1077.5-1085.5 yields 1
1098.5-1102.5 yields 2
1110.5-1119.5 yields 5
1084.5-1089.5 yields 2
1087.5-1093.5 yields 4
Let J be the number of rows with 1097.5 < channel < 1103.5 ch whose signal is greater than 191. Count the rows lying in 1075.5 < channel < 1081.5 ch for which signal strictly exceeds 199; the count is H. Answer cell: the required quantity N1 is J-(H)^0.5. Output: 6.0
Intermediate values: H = 0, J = 6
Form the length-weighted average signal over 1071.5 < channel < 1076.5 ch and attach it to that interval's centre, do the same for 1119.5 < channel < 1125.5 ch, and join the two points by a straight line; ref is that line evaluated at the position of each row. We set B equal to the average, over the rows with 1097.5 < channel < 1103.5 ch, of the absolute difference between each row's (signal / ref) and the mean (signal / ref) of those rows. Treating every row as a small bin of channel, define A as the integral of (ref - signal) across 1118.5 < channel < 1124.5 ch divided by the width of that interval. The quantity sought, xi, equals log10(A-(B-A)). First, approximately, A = 2.3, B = 0.007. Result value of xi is 0.66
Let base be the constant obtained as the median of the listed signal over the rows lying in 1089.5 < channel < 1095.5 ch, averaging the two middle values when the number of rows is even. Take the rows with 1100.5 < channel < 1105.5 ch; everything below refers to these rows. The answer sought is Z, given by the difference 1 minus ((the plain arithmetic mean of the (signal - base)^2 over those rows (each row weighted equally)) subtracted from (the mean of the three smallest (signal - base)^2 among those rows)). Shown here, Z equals 50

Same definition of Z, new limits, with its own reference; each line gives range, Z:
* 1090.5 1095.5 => 36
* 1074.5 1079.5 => 27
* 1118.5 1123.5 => 143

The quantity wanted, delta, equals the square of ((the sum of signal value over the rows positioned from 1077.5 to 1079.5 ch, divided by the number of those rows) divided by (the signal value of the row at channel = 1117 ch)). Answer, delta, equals 1.30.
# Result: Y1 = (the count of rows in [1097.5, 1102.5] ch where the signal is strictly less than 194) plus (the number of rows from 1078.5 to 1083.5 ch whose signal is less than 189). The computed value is 0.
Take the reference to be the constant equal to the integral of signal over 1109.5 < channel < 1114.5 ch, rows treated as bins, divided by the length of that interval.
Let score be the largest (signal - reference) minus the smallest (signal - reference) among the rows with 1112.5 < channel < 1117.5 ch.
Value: 14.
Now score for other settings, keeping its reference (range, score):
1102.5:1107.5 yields 6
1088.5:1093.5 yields 13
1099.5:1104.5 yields 7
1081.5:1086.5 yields 8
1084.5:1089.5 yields 5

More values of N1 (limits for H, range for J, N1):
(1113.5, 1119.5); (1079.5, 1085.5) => 6.0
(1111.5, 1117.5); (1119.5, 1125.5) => 0.0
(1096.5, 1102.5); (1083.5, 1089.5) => 0.6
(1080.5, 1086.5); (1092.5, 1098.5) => 6.0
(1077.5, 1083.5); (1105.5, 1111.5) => 5.0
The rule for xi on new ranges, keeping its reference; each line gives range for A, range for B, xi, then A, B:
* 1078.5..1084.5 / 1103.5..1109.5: 0.84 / 3.5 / 0.017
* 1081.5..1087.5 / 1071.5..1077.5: 0.87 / 3.8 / 0.030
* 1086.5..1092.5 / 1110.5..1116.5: 0.06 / 0.6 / 0.018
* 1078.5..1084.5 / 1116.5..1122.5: 0.84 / 3.5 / 0.020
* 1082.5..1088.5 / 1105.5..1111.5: 0.92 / 4.1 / 0.027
